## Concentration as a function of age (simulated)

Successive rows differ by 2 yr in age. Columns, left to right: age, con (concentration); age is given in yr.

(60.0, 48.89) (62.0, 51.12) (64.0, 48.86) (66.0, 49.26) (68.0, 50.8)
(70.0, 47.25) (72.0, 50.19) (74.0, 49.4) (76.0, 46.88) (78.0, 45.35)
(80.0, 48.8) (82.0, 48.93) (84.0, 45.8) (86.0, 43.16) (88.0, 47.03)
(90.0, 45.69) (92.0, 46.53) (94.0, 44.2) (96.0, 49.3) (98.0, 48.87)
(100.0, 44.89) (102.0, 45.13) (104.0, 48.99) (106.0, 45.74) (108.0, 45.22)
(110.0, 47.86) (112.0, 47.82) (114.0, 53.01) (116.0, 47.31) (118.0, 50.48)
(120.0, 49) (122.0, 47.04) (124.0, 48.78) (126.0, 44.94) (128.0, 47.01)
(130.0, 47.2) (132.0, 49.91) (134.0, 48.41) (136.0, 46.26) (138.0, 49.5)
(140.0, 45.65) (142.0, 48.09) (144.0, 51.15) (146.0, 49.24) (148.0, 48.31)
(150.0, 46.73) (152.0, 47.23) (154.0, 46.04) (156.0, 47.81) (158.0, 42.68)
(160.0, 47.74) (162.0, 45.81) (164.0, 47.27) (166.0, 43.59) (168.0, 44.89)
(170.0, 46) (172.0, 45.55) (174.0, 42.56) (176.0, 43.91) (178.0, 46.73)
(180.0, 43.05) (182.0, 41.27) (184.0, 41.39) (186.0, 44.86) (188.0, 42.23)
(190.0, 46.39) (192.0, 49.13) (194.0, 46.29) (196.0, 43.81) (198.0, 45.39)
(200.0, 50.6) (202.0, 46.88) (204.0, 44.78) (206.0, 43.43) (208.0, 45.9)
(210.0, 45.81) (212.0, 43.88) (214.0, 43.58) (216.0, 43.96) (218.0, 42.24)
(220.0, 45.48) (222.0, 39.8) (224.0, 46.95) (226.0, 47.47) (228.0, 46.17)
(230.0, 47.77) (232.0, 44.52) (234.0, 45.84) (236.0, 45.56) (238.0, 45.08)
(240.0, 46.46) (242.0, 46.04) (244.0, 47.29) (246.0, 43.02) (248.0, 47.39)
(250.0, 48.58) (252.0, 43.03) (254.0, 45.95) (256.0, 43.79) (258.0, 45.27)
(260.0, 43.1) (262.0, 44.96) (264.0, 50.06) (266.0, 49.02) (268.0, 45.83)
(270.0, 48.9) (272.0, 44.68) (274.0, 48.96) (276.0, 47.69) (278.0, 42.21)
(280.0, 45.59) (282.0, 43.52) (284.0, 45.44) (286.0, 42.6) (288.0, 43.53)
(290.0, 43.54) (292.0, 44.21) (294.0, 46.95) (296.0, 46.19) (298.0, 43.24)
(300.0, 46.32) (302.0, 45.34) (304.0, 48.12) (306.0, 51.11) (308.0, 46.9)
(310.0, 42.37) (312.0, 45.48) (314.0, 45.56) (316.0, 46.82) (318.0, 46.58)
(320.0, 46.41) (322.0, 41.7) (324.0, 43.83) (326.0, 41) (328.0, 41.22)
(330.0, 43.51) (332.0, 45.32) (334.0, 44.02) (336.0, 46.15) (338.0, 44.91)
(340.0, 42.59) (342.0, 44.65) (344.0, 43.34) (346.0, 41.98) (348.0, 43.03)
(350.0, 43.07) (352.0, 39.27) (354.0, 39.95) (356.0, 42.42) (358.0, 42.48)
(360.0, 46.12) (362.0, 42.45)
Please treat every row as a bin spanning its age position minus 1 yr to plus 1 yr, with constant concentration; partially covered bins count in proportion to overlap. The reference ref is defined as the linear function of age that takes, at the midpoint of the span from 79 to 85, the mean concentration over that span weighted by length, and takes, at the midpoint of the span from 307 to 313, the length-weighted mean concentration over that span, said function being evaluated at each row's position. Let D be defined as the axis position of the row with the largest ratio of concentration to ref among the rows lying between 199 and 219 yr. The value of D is 200.0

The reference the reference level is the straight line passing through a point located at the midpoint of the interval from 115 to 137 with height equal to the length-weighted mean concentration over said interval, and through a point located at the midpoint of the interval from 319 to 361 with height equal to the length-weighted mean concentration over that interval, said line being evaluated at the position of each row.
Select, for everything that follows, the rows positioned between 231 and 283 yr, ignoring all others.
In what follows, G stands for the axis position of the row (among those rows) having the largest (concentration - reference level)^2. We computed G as 264.0 yr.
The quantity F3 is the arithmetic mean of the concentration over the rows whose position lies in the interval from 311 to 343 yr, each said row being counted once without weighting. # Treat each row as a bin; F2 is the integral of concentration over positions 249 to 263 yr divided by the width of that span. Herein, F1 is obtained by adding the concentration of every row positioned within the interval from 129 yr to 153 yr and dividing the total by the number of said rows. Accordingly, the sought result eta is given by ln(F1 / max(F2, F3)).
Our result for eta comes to 0.07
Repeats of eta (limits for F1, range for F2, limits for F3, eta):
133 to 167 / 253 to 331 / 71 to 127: 0.00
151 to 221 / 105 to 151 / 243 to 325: -0.06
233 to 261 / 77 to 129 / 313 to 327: -0.04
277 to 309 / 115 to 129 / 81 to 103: -0.05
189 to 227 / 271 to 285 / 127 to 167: -0.04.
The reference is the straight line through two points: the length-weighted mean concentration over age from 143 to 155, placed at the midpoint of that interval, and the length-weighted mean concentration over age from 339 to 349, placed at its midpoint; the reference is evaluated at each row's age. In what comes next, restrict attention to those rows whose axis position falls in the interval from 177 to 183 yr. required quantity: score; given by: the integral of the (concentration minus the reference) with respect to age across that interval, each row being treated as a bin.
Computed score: -22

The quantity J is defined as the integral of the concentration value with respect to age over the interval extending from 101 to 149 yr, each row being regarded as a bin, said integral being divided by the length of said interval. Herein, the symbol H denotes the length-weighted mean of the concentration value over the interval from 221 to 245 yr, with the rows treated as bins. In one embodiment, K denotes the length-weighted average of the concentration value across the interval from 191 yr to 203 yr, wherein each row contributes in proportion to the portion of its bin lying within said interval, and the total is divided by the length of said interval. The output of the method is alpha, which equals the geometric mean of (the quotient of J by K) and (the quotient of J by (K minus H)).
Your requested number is 6.2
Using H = 45.7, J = 48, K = 47.0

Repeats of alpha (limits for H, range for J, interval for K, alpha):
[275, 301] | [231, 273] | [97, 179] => 4.3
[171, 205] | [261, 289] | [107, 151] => 3.7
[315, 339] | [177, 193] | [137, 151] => 3.2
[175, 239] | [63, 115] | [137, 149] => 3.6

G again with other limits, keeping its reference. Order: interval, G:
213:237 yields 222.0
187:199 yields 188.0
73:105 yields 86.0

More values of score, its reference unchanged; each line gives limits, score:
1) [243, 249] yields 2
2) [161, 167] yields -13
